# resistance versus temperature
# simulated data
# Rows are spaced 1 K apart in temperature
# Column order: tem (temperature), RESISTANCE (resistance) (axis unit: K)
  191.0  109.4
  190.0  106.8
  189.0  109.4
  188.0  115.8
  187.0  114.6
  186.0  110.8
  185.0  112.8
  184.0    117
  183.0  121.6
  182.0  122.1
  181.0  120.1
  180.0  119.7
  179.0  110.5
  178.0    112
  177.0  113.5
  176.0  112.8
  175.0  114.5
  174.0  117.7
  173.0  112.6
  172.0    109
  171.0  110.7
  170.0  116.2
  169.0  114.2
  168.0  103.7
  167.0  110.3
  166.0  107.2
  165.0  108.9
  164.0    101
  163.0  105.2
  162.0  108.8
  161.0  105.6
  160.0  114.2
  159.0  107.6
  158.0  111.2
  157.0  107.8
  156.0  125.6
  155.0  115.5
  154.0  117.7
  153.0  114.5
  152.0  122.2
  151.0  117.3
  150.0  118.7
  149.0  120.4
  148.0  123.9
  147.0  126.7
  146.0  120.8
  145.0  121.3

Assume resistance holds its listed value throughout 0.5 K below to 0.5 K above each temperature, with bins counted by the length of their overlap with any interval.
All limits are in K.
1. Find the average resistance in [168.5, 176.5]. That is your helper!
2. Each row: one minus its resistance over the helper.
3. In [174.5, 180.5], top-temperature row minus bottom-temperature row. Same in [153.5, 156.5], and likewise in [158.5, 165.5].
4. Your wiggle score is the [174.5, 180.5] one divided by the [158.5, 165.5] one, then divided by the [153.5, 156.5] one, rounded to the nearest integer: -57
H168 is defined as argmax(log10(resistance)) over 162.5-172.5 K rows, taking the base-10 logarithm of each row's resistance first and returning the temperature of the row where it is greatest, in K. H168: 170.0 K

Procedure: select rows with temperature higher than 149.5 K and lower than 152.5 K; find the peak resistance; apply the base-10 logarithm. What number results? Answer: 2.087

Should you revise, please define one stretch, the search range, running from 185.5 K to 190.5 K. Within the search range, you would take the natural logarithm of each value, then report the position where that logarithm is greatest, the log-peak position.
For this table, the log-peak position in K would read 188.0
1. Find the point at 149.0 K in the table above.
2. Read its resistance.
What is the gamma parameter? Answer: 120.4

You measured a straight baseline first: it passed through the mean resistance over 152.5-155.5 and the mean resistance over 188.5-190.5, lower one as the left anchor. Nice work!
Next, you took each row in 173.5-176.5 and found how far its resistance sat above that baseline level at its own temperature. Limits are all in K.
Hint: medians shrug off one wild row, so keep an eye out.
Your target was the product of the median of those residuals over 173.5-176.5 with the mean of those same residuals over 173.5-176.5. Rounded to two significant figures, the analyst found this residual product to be 12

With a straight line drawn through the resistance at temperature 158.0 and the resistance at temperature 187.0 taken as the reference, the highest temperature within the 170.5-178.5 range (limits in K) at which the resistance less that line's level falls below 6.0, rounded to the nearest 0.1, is 178.0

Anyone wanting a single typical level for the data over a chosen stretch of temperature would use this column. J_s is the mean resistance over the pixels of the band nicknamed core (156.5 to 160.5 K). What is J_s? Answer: 110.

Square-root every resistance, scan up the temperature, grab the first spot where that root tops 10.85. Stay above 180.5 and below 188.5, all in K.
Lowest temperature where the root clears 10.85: 181.0 K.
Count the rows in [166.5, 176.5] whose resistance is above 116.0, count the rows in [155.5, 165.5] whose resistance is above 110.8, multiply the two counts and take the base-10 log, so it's 0.8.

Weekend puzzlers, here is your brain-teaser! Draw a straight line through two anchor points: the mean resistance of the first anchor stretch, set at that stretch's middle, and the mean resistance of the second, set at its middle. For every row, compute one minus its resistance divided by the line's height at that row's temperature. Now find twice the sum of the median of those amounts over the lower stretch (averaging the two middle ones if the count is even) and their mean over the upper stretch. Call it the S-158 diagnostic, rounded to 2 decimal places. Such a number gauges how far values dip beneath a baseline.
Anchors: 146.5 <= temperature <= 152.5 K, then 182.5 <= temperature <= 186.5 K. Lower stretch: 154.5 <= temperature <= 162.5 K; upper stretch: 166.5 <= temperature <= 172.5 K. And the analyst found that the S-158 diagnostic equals 0.29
